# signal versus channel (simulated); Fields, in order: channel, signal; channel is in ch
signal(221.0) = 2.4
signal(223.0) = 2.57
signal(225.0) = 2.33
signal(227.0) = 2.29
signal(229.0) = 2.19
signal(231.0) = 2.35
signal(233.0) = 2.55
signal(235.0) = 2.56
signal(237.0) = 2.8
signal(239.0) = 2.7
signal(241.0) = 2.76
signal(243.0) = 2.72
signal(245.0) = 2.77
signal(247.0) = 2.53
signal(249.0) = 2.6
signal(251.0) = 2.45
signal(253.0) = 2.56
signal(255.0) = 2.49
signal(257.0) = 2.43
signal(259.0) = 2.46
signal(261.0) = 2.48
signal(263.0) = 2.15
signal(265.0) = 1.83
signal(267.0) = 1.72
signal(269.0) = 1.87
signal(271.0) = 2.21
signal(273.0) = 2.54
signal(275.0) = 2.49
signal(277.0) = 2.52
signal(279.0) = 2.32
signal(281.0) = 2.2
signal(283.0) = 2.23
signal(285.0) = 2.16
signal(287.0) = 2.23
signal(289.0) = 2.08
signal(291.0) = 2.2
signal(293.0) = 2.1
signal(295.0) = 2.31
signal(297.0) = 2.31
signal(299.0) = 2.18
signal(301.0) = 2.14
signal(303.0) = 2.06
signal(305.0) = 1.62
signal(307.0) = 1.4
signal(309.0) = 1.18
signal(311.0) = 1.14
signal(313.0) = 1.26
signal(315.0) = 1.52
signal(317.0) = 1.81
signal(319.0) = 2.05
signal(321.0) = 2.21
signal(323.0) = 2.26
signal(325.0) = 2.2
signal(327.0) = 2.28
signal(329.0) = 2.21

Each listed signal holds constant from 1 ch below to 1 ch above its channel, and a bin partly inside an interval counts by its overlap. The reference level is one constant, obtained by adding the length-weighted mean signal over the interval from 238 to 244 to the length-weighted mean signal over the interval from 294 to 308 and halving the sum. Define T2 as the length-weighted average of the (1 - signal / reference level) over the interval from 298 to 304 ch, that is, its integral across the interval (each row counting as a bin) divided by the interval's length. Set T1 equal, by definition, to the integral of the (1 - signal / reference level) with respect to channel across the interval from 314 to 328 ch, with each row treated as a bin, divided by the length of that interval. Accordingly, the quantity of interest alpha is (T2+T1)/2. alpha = 0.12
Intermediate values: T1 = 0.13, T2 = 0.10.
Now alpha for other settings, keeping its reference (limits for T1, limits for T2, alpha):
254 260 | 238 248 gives -0.09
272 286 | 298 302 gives 0.05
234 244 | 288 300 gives -0.04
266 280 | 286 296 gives 0.06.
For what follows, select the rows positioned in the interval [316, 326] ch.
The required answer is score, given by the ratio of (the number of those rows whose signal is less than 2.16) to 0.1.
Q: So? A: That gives 20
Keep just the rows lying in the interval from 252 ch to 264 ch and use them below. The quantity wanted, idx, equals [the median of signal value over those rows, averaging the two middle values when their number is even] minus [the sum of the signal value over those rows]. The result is -12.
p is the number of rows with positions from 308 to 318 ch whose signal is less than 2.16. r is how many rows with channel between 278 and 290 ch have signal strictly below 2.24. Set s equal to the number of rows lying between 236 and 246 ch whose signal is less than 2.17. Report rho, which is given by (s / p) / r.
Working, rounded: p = 5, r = 5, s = 0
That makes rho 0.00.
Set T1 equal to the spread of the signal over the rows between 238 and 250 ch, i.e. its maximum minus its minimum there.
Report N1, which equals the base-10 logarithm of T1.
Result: -0.6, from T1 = 0.24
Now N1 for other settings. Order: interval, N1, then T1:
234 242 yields -0.6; 0.24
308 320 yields 0.0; 0.91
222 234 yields -0.4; 0.38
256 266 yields -0.2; 0.65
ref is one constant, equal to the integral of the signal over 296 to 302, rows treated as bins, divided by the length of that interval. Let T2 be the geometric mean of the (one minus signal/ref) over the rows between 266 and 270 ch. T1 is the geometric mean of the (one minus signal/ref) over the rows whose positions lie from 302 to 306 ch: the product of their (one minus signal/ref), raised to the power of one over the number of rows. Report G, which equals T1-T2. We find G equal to -0.05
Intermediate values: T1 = 0.13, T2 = 0.18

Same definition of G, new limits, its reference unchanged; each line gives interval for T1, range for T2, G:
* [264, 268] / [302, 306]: 0.06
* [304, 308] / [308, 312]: -0.16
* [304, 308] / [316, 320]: 0.20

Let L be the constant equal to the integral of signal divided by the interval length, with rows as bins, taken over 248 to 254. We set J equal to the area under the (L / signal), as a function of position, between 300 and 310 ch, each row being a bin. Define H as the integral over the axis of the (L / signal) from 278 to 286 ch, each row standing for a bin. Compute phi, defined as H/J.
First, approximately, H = 9.1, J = 15.9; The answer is 0.6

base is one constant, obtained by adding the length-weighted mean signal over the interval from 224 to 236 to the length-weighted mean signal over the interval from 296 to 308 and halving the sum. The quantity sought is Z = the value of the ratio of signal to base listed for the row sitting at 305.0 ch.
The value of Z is 0.7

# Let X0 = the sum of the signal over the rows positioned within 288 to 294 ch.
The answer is 6.4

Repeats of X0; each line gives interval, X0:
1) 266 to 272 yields 5.8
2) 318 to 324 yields 6.5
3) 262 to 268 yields 5.7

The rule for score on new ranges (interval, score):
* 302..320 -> 90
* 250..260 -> 0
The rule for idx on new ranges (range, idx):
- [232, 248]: -19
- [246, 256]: -10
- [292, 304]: -11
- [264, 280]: -15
